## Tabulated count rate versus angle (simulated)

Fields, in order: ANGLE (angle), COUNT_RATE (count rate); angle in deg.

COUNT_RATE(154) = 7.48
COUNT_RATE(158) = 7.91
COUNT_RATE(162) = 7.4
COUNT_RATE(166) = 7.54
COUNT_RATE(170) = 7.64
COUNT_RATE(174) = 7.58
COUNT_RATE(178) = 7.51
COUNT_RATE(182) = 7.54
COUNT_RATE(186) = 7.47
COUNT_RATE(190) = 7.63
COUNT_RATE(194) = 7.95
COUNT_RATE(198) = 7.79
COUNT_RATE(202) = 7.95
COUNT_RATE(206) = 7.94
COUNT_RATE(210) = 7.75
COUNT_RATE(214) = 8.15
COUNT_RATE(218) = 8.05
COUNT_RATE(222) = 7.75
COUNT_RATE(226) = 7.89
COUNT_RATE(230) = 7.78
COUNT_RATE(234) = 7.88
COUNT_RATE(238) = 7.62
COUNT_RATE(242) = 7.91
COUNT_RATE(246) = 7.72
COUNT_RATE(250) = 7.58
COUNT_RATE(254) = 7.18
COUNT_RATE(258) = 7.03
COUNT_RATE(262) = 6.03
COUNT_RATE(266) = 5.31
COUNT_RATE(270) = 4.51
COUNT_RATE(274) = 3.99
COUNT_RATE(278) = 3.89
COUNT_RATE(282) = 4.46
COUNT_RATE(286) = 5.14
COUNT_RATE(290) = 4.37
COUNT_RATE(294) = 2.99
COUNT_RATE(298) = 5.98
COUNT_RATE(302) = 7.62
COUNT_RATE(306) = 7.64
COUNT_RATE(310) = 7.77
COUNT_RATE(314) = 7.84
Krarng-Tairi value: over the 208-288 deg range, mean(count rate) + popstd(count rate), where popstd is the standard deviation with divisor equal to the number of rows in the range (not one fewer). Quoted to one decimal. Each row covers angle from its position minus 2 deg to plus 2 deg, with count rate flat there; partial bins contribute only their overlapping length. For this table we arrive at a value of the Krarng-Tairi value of 8.2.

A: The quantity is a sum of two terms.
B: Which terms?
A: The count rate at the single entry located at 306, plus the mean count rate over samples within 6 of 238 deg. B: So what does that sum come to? 15.4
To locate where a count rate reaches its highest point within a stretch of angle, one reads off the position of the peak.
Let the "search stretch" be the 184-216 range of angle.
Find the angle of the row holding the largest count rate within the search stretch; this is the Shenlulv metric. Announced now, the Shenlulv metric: 214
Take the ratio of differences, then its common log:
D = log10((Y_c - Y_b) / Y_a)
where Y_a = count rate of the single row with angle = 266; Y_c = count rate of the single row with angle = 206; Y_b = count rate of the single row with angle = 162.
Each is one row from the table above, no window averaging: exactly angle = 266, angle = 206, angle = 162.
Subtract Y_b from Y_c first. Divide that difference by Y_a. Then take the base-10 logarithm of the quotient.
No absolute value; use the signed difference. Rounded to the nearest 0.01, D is -0.99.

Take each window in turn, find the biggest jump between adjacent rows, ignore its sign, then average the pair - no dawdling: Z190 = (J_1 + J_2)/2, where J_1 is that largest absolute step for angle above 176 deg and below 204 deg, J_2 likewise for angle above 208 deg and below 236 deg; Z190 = 0.36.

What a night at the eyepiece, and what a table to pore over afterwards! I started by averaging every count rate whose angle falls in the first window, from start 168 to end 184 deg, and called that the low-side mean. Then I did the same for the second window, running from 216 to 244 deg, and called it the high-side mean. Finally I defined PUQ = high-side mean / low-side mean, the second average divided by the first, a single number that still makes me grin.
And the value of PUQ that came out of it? 1.0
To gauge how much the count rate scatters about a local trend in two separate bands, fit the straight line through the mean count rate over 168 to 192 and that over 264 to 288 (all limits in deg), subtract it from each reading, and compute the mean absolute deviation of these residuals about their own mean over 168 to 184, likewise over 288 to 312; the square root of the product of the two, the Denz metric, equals 0.39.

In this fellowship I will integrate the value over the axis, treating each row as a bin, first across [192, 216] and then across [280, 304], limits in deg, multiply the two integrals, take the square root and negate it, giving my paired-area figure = -152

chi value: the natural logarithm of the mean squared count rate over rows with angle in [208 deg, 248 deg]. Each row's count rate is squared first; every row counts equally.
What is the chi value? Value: 4.12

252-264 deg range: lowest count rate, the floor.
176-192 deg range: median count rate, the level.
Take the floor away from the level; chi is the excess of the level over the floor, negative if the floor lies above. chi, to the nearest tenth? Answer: 1.5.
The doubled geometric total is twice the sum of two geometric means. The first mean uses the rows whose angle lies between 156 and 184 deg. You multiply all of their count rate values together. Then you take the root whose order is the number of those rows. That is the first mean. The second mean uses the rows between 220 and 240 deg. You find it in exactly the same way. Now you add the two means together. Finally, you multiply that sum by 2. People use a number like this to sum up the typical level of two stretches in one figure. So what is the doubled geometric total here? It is 30.7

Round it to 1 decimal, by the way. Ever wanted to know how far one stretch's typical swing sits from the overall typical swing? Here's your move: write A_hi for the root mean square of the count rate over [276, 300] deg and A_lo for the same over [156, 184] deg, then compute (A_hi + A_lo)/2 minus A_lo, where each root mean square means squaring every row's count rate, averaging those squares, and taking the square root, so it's -1.5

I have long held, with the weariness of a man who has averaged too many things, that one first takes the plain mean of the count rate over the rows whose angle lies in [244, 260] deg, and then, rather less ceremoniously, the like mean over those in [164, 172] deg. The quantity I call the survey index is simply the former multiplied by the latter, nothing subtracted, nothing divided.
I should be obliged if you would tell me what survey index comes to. 56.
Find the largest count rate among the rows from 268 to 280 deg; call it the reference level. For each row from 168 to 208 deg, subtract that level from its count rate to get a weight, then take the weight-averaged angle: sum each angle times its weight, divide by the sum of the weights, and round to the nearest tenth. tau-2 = 188.5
